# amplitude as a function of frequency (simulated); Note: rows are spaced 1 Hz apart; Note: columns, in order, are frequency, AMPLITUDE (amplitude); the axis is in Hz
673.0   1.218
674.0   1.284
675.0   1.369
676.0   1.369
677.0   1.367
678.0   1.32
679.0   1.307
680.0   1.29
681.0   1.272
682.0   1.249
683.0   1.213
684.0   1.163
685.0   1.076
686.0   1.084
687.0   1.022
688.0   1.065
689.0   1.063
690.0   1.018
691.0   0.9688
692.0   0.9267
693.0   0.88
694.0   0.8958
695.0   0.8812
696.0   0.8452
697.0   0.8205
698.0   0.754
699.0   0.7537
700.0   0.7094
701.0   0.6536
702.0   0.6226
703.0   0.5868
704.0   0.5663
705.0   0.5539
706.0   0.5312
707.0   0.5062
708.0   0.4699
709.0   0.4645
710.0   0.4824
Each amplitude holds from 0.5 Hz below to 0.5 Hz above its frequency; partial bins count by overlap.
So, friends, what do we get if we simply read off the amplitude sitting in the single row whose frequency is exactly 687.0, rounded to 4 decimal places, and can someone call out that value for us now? 1.0220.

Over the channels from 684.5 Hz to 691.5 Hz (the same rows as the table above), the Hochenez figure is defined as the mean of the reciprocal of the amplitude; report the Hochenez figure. 0.96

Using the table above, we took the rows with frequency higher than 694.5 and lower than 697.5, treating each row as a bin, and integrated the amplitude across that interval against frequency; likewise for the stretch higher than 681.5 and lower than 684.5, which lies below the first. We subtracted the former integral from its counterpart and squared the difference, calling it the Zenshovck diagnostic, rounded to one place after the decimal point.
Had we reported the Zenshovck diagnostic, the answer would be 1.2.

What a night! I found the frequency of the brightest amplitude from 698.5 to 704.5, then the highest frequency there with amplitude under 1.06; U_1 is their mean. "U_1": 701.5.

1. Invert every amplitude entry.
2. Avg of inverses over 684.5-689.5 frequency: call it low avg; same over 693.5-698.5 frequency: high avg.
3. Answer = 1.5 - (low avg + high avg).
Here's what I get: -0.64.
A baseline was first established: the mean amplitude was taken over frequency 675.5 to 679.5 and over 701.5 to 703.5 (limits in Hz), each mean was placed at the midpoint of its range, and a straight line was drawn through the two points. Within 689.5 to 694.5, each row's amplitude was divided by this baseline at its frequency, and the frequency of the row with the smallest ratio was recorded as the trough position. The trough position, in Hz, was 693.0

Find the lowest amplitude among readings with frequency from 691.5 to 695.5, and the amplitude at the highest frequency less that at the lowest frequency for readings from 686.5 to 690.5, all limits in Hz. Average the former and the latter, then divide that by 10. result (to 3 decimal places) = 0.044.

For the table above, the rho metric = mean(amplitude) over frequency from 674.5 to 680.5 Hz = 1.34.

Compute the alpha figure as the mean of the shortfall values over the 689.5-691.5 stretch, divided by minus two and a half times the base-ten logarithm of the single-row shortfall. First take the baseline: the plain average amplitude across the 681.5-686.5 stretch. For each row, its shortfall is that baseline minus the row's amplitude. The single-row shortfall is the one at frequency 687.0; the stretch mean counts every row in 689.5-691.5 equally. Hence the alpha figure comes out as 0.08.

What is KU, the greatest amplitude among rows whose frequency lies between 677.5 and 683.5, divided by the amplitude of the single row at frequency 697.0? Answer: 1.6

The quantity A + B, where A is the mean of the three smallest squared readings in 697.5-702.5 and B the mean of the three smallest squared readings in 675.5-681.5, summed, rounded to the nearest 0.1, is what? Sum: 2.1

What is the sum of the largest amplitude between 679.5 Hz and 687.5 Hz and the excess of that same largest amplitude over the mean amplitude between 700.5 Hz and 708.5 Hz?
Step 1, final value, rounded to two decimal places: 2.02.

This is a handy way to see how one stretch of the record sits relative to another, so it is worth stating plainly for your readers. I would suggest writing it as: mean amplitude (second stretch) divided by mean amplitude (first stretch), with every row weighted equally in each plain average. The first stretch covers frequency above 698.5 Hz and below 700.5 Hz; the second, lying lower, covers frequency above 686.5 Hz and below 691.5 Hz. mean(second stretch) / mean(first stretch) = 1.40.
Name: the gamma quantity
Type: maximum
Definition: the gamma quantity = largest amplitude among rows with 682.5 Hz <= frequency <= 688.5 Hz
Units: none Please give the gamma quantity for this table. 1.213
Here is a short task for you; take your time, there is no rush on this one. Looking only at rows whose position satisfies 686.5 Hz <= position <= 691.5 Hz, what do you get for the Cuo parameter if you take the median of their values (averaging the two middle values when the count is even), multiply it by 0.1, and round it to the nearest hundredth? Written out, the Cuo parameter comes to 0.10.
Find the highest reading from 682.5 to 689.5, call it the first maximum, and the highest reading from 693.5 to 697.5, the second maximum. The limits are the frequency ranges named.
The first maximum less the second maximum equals 0.3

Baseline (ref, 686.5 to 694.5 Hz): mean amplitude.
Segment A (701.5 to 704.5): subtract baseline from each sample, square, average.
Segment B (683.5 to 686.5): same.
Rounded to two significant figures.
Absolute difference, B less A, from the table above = 0.13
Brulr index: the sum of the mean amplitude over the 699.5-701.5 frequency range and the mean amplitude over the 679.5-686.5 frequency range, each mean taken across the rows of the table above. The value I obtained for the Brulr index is 1.87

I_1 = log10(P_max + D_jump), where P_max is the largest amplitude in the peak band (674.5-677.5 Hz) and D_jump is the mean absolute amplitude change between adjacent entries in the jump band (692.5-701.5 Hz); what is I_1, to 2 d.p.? 0.15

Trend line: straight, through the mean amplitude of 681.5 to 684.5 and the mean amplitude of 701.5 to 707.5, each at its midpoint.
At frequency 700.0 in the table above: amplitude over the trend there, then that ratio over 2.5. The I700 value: 0.4073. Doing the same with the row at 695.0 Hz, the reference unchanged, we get 0.4161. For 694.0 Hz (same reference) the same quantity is 0.4085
